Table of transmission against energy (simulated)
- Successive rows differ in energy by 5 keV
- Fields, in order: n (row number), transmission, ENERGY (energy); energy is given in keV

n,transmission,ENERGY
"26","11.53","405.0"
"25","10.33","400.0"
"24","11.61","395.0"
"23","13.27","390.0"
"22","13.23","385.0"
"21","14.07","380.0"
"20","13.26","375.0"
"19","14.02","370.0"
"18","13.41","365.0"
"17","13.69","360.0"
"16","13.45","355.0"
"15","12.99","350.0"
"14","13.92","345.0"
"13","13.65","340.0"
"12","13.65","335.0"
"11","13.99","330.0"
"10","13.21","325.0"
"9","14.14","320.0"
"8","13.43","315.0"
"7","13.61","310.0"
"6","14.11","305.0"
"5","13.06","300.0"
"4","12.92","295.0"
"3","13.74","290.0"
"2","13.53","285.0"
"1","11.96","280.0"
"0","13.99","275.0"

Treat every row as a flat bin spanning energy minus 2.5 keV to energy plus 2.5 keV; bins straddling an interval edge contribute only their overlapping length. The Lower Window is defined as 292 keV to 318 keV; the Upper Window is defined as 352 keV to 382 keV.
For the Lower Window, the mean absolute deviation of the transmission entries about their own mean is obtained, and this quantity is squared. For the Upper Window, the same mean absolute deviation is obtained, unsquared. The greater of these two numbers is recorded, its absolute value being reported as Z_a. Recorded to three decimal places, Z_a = 0.277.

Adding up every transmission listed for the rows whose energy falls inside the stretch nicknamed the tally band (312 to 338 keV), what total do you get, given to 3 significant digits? 68.4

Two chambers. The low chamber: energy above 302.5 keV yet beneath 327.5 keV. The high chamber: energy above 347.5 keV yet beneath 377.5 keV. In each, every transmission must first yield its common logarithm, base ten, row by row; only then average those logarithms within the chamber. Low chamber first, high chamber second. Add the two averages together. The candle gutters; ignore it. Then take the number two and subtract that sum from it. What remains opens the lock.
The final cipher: -0.266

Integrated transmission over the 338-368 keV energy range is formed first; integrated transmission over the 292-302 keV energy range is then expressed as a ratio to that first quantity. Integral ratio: 0.32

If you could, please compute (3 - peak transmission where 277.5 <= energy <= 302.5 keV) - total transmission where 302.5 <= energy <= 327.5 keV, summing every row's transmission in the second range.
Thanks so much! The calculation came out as -79.2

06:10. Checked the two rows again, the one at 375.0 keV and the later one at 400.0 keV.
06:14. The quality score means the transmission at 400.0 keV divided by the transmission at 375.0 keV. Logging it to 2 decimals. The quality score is 0.78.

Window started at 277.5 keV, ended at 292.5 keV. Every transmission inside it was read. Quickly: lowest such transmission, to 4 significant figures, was 11.96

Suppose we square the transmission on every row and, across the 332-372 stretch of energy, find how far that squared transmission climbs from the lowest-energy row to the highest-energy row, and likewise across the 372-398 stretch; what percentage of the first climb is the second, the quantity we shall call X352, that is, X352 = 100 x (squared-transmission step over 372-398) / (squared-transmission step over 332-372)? -401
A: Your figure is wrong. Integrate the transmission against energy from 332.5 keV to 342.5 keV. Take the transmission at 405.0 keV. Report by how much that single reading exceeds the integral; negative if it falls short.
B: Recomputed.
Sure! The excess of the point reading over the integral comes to -125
